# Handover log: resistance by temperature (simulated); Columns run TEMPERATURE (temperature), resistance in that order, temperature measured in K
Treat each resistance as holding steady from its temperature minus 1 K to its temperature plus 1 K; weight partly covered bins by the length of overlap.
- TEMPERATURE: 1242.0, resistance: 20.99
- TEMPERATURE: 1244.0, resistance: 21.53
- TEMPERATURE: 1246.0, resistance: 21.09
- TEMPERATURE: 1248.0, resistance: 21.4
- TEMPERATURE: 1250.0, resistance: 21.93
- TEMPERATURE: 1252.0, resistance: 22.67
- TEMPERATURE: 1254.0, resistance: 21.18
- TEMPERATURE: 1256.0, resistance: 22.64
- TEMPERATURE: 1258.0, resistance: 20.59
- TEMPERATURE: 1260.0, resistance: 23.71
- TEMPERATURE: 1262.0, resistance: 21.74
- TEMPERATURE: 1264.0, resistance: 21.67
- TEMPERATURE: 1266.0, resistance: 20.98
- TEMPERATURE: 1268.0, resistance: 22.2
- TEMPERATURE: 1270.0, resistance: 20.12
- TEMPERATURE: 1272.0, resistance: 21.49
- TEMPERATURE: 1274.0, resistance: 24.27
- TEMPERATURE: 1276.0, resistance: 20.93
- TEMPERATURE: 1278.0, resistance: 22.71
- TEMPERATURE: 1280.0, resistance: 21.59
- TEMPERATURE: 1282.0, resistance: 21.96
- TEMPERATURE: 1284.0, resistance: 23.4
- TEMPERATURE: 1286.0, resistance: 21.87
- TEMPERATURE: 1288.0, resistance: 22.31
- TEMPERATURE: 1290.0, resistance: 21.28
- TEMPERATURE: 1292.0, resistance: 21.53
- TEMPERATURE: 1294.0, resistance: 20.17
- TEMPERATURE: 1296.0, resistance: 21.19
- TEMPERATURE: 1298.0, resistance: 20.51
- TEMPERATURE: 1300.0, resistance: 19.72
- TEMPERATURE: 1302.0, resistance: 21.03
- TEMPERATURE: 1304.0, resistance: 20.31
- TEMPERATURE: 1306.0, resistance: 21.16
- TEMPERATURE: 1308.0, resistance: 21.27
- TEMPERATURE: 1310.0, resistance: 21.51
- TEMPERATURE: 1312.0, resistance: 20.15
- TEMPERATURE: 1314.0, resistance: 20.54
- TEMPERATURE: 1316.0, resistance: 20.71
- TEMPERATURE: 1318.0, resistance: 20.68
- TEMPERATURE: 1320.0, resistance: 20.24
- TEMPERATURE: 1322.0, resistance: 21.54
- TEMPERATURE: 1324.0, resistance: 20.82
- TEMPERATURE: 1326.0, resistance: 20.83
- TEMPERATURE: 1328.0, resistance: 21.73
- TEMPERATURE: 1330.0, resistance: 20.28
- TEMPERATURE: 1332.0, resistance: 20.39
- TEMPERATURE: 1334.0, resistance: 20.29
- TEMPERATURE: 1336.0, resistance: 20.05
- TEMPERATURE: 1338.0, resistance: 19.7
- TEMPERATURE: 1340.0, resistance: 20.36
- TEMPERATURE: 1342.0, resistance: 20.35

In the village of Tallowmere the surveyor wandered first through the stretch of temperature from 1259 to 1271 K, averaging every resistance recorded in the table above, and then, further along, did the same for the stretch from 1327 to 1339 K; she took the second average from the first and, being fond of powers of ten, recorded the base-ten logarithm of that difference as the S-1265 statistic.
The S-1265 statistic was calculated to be 0.12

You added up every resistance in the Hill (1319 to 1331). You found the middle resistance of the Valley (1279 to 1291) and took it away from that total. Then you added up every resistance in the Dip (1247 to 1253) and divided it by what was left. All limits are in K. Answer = 0.6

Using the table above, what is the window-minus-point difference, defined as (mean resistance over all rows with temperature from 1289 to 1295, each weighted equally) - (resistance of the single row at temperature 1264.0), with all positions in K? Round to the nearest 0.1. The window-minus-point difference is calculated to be -0.7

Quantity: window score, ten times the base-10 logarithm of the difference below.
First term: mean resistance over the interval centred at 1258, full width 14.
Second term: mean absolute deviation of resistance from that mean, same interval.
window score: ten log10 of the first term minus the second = 13.26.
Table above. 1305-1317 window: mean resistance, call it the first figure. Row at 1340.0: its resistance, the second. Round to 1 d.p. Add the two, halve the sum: 20.6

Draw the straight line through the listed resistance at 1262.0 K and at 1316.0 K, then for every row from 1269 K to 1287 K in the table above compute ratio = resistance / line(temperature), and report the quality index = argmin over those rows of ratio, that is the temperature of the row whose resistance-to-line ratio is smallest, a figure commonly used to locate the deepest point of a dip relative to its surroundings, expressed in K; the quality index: 1270.0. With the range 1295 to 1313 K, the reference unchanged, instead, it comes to 1300.0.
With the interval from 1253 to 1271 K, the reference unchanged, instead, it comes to 1270.0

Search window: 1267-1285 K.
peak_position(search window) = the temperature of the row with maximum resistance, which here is 1274.0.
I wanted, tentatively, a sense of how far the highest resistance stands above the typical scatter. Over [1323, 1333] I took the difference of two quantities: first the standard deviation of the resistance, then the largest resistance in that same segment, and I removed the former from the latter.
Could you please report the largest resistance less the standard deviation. 21.2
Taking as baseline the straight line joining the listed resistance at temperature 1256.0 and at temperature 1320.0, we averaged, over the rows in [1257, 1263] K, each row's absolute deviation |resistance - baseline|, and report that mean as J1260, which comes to 1.3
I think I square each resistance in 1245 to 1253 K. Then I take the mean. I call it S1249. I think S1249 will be 474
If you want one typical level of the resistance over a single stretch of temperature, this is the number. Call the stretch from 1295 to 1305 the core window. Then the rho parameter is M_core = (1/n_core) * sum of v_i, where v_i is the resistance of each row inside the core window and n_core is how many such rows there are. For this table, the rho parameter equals 20.6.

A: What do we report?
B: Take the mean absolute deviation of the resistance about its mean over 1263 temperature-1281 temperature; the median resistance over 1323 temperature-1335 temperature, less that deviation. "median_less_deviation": 19.7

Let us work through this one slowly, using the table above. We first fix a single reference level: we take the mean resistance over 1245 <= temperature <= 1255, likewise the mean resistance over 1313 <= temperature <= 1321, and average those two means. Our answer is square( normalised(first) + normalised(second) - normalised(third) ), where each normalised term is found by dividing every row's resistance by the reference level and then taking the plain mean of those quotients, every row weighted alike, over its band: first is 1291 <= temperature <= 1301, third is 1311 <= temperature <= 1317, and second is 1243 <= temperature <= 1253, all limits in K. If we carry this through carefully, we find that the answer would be 1.08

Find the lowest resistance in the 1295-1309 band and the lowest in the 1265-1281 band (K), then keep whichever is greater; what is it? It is 20.1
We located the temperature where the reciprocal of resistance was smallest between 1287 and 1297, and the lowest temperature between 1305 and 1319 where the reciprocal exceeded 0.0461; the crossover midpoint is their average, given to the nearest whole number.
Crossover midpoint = 1297 K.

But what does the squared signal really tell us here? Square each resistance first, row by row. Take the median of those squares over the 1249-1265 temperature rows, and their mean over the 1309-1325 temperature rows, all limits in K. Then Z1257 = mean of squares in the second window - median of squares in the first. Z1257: -45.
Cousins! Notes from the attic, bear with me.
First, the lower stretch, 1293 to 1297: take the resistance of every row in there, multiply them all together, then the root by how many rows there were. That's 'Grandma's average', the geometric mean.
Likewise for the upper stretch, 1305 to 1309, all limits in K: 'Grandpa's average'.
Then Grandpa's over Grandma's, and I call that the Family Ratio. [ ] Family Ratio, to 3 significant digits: 1.03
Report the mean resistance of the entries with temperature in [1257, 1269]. 21.8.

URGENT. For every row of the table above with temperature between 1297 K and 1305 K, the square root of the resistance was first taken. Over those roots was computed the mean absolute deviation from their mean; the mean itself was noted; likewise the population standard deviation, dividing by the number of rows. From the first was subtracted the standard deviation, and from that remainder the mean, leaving -4.53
